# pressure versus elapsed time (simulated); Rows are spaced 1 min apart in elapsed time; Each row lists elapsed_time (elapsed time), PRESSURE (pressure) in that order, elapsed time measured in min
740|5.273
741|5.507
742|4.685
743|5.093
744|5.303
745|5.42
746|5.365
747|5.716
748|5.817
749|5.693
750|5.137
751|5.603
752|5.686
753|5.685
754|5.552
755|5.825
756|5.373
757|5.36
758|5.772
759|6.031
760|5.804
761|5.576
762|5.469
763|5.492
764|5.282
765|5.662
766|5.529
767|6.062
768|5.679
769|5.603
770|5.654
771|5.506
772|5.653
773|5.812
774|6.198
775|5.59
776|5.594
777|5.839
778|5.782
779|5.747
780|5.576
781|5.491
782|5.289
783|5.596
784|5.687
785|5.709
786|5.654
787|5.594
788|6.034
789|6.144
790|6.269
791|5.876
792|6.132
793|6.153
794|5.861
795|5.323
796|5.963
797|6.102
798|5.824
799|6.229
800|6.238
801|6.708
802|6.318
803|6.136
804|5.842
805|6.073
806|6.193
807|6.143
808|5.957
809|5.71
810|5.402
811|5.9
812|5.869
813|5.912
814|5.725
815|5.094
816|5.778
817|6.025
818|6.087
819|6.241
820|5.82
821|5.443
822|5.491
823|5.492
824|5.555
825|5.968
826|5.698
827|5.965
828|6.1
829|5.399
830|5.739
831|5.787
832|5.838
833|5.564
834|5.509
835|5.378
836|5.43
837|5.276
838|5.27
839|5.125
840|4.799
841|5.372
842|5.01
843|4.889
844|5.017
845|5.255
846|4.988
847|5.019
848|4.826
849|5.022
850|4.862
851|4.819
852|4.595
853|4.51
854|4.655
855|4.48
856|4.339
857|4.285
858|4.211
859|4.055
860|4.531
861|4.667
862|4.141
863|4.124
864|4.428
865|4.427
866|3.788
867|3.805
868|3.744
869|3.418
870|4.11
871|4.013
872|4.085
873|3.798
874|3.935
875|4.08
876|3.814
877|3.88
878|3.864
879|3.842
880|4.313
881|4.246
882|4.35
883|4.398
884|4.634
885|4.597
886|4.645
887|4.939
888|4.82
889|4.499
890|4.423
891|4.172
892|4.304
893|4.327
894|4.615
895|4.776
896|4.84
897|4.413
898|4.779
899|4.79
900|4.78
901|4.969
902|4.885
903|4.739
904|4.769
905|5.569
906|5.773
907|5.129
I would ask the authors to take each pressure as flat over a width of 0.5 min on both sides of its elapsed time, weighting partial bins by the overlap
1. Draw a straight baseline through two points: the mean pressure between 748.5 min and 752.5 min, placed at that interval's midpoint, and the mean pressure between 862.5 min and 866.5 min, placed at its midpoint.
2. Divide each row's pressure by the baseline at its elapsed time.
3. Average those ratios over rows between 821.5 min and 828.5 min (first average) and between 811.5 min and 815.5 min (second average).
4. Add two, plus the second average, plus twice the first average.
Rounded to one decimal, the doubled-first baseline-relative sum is 5.7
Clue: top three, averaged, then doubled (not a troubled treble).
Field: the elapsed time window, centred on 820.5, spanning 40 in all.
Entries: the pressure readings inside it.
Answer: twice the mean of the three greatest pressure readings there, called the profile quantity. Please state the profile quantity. 12.8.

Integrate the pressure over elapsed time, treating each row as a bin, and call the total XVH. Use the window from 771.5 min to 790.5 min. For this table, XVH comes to 109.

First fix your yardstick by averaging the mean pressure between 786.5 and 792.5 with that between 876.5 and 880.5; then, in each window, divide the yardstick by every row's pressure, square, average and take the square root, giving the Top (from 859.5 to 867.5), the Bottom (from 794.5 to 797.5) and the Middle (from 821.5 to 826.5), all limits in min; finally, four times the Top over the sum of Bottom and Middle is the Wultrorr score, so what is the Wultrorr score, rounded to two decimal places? 2.71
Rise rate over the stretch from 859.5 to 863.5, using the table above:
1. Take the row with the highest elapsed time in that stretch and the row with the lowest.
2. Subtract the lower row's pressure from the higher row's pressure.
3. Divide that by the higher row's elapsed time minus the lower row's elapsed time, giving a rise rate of -0.14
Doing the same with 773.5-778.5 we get -0.10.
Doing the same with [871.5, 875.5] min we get 0.00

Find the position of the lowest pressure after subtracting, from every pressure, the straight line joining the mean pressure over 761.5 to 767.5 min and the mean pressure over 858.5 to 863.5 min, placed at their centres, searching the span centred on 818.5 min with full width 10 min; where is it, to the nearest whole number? 815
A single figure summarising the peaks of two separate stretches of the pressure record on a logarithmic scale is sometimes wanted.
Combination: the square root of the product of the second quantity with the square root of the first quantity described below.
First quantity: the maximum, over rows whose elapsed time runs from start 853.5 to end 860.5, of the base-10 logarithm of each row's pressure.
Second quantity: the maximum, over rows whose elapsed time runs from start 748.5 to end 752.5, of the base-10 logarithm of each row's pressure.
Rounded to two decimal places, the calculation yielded 0.79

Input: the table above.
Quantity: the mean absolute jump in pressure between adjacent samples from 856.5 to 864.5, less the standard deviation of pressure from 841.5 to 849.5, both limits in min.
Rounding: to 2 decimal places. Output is 0.12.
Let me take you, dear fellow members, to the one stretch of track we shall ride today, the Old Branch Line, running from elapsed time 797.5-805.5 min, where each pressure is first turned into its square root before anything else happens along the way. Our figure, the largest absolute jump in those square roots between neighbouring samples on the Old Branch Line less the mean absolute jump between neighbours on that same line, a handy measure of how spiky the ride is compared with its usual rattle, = 0.04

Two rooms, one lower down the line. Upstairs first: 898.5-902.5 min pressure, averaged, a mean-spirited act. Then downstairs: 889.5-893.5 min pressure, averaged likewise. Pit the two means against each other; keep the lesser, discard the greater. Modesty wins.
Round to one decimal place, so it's 4.3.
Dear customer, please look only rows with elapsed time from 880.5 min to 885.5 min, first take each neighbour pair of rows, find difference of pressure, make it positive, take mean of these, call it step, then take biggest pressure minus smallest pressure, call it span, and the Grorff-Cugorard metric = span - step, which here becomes 0.28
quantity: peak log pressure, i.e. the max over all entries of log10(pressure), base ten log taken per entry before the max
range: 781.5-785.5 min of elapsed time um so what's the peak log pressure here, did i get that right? 0.76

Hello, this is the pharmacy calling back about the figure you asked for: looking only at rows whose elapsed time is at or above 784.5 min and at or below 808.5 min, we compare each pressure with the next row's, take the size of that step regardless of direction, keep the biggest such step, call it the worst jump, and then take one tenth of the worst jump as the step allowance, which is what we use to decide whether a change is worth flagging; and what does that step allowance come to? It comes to 0.064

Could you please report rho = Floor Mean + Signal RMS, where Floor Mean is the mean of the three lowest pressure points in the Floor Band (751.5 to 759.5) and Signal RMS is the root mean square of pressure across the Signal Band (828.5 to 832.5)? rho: 11.1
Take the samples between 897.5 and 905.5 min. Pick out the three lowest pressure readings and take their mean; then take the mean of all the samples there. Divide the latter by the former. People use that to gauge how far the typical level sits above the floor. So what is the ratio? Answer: 1.03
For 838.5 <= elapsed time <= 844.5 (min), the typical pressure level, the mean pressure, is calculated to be 5.0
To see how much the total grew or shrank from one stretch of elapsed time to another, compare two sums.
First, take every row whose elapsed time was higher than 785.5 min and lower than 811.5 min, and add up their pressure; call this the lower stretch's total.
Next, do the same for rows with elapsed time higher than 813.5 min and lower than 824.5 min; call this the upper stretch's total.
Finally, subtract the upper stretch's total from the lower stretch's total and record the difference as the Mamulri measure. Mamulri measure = 93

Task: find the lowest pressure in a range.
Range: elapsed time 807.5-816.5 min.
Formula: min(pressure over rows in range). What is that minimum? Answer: 5.094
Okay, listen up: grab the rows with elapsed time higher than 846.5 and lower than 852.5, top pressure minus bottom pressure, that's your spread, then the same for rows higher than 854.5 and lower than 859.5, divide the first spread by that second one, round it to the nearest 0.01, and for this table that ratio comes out 1.00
